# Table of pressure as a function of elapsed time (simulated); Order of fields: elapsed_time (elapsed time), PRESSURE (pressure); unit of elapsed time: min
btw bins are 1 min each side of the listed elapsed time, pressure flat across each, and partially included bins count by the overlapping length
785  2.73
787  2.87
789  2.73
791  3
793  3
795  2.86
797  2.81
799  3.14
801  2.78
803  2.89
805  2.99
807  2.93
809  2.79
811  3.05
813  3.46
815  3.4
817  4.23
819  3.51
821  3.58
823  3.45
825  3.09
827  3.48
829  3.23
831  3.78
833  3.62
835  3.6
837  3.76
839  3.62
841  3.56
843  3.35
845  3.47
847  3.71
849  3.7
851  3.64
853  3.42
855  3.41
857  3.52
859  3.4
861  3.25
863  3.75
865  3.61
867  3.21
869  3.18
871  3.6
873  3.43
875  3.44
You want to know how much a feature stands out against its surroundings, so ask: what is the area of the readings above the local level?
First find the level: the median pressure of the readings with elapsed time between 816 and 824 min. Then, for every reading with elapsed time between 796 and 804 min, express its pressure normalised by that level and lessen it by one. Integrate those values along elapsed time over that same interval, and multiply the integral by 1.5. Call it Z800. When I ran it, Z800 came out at -2.2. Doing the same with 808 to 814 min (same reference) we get -1.1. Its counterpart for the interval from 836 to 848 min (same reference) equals 0.2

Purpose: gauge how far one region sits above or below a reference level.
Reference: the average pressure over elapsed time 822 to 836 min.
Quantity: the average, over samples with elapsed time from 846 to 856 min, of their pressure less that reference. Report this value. 0.1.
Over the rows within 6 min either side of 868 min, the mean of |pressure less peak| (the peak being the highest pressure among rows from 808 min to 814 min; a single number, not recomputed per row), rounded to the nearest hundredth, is 0.19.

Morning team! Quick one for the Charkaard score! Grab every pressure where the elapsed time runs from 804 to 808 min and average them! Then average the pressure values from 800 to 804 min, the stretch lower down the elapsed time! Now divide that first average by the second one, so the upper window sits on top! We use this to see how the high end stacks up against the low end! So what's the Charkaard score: 1.04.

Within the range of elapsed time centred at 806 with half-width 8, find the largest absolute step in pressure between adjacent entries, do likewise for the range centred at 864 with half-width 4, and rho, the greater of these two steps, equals 0.50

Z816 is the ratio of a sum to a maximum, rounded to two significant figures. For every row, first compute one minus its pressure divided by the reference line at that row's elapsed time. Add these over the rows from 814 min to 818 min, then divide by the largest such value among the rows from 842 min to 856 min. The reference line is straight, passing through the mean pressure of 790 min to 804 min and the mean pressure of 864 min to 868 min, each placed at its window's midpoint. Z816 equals 21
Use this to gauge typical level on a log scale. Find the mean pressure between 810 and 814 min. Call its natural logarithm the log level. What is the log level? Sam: 1.18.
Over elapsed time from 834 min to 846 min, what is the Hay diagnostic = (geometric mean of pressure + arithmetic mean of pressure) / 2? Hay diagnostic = 3.56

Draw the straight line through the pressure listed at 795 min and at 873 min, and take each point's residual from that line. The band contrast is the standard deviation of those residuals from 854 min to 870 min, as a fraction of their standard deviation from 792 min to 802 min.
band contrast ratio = 1.4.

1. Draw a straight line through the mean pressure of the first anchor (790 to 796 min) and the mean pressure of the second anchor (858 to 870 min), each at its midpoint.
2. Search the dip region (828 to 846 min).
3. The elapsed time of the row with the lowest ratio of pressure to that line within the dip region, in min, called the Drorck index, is 829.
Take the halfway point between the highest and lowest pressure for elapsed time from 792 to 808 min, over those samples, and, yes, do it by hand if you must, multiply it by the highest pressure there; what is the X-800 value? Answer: 9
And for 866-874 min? 12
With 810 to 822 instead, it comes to 15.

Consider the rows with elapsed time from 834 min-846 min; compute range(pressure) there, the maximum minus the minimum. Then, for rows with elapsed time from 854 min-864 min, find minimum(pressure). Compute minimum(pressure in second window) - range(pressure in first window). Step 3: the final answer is 2.8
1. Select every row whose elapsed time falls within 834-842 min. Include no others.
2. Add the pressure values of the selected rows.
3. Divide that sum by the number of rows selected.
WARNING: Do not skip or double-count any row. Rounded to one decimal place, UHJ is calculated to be 3.6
